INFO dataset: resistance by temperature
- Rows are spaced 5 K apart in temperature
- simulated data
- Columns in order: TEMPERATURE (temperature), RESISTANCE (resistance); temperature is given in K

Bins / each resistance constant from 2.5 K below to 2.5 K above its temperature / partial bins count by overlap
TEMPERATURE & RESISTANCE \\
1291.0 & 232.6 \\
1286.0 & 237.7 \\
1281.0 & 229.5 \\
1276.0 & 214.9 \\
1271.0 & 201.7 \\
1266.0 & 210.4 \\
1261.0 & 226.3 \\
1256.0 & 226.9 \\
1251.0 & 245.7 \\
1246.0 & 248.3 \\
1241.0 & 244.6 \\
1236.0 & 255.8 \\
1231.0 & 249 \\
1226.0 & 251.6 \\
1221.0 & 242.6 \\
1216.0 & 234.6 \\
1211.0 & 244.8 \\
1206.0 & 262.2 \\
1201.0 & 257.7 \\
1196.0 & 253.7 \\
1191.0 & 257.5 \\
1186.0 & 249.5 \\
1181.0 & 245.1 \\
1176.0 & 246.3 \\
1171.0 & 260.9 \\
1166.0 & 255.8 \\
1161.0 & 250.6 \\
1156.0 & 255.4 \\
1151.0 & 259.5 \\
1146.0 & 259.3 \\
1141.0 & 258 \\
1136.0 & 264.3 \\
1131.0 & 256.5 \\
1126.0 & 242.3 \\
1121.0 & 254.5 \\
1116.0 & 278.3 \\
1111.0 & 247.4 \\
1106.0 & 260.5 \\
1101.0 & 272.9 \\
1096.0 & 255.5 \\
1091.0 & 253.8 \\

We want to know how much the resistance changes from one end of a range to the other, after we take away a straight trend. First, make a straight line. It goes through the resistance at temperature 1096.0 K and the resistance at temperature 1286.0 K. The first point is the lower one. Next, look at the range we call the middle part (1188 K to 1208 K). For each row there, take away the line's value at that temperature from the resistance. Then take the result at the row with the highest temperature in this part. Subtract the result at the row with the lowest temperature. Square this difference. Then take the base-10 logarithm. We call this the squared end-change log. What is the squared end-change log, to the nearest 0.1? 1.6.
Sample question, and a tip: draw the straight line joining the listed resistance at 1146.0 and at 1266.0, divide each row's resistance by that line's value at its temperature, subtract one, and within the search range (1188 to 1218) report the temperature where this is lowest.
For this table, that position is 1216.0 K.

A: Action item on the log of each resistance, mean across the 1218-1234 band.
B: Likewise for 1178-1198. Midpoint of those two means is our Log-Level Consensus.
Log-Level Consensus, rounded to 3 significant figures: 2.40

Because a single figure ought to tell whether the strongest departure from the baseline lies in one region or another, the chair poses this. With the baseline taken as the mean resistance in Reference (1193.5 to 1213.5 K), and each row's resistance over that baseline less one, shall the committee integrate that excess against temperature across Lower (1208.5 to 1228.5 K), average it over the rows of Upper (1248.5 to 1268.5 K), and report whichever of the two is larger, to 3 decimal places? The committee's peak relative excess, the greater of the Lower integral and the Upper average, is -0.107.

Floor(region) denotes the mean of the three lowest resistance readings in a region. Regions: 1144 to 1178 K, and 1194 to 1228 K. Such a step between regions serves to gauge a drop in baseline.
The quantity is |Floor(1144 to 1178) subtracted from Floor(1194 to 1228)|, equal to 10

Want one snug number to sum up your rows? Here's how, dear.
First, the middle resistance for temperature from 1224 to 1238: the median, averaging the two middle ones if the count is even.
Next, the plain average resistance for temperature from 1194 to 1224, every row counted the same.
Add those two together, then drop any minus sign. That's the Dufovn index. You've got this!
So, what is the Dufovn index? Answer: 501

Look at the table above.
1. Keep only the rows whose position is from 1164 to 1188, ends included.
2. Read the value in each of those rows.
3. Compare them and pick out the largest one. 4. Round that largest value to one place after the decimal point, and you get 260.9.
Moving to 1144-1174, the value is 260.9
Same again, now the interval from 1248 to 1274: 245.7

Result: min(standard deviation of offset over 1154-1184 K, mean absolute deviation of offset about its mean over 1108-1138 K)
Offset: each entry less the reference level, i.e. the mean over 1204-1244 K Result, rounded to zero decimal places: 6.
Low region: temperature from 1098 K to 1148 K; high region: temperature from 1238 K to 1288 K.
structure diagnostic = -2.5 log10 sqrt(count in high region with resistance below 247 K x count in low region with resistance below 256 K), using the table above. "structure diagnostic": -1.8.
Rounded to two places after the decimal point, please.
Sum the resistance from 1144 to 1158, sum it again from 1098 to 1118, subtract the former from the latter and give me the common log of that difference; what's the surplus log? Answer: 2.45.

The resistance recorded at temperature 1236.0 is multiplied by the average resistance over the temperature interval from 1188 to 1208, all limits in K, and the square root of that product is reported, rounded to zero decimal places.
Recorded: 257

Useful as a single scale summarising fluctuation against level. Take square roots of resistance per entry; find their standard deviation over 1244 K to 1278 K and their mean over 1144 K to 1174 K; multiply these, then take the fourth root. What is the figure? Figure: 1.7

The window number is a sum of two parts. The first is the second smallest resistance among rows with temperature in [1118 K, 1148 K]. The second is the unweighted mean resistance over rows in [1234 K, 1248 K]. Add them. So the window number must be 504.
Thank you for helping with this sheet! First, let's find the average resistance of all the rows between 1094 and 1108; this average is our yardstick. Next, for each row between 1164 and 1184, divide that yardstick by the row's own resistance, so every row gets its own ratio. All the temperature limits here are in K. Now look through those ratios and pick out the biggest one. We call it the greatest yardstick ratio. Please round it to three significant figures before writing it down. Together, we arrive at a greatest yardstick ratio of 1.07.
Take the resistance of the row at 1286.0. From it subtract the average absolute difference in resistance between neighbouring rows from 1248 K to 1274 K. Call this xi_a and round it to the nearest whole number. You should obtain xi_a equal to 227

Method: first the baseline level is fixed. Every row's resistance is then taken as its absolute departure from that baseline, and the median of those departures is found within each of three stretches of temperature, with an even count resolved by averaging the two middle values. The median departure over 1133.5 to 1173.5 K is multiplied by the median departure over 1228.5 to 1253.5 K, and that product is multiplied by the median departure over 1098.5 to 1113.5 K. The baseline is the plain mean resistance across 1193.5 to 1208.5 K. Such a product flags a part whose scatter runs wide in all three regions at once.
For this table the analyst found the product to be 227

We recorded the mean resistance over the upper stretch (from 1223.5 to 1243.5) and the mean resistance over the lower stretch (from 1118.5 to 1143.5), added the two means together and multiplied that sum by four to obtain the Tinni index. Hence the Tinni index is 2021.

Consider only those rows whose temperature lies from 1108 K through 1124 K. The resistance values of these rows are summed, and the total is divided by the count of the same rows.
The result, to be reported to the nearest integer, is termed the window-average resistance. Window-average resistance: 260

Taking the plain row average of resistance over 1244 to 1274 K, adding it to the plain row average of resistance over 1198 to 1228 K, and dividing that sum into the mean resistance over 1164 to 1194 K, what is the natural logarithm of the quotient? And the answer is -0.63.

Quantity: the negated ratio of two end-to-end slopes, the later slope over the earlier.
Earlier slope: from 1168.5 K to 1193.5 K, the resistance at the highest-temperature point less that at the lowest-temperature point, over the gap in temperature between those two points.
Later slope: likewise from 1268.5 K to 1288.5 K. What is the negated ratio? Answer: 14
